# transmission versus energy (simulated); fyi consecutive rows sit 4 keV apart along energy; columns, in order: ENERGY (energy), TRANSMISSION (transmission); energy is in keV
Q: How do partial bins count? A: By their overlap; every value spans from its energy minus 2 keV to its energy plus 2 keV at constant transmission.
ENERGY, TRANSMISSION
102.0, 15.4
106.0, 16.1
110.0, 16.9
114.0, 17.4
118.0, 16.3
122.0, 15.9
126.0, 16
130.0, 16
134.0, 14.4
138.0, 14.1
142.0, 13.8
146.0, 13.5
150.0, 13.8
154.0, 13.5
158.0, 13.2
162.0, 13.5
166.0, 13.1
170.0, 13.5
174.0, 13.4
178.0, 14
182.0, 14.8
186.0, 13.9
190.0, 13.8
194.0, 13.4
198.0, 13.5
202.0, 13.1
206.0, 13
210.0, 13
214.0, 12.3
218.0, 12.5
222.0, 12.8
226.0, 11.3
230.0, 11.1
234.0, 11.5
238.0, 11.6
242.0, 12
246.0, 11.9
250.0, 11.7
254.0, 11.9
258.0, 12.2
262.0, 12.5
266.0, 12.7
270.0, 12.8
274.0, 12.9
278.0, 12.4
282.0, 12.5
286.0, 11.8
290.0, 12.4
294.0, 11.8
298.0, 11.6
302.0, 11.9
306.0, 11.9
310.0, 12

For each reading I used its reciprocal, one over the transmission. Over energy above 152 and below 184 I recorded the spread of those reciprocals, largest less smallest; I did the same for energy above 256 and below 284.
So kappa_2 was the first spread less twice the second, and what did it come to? 0.000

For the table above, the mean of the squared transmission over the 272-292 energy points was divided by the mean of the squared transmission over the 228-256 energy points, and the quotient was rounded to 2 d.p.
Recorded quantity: 1.13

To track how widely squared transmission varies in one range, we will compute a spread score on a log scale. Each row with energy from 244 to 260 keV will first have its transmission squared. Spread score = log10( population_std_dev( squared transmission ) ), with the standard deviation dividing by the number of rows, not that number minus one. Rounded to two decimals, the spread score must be 0.63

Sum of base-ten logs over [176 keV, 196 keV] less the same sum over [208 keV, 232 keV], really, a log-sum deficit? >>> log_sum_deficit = -0.8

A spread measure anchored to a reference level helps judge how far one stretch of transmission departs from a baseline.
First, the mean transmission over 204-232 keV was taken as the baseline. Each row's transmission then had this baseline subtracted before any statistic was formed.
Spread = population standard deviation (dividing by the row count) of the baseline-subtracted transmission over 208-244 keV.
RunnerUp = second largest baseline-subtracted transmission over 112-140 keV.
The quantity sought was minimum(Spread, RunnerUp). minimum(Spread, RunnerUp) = 0.64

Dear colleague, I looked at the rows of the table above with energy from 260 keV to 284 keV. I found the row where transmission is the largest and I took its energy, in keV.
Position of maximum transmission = 274.0 keV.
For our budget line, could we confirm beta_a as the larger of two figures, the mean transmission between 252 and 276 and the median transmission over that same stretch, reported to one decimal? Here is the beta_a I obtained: 12.6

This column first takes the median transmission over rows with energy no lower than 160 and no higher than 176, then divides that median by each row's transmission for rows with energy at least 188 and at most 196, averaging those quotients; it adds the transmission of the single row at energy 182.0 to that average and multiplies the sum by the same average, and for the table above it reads 15.6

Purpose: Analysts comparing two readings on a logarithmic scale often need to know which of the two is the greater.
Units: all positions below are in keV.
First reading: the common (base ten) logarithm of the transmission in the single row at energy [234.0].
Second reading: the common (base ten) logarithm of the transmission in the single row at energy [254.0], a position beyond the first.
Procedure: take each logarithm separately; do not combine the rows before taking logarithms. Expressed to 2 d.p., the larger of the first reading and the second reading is 1.08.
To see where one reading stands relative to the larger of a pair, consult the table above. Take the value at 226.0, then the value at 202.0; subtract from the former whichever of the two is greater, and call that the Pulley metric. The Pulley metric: -1.8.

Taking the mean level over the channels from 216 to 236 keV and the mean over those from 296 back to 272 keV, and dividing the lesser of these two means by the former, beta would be 1.000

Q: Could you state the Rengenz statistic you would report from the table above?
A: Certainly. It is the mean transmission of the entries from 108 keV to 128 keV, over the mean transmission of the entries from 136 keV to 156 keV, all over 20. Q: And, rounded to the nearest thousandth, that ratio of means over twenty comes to 0.060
